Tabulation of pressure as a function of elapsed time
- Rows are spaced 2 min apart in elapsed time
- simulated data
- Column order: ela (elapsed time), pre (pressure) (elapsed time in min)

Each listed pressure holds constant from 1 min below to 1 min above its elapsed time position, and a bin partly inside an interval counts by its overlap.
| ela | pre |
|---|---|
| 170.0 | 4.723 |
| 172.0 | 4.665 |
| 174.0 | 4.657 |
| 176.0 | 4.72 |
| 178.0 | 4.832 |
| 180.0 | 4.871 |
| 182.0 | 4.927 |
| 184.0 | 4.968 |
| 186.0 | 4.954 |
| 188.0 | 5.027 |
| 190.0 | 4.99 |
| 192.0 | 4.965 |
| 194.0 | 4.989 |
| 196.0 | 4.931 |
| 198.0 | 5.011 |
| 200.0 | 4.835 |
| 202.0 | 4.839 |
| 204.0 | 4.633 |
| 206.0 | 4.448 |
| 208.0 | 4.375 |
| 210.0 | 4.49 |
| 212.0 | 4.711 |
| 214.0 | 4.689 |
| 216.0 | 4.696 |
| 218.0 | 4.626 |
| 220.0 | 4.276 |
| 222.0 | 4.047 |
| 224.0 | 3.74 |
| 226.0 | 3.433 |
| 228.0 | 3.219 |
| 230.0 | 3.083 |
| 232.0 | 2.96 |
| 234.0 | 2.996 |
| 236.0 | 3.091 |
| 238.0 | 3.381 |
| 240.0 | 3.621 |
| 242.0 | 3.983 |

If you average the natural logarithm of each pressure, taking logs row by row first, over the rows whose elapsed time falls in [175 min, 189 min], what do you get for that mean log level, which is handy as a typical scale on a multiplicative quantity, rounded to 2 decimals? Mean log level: 1.59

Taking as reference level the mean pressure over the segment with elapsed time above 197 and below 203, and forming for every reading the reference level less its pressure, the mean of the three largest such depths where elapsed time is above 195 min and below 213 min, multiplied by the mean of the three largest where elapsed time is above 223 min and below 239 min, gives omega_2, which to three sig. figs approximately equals 0.861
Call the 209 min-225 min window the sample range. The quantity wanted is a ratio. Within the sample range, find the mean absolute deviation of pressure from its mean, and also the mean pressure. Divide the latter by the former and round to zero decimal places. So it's 15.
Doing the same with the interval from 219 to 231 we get 9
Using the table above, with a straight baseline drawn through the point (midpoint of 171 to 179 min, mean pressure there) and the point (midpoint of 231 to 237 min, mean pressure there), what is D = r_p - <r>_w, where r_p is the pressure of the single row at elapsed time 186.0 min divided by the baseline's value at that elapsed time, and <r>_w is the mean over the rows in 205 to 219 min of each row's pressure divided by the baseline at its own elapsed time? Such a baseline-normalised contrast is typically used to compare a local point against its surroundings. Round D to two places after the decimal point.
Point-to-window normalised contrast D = -0.13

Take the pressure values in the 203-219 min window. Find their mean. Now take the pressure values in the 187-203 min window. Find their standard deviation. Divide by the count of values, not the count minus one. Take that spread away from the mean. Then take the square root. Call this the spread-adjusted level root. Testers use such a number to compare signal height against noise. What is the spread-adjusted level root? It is 2.1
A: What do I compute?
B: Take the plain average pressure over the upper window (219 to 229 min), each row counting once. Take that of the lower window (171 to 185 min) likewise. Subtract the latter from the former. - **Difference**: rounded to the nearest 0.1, -1.1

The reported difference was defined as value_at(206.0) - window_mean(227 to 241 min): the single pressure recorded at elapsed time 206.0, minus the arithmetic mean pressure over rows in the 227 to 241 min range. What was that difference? 1.3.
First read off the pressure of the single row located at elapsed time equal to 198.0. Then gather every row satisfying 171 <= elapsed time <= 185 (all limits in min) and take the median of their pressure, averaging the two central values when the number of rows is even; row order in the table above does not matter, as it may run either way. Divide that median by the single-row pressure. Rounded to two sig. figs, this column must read 0.96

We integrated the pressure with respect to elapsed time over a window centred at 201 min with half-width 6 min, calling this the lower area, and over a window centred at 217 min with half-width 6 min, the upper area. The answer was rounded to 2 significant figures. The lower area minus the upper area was 3.3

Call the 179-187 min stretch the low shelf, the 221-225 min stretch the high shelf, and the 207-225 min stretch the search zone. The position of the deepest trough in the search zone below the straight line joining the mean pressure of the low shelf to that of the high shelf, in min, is 224.0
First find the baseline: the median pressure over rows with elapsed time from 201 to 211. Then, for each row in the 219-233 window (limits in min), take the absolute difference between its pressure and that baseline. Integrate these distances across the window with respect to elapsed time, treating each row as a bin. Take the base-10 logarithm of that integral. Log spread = 1.1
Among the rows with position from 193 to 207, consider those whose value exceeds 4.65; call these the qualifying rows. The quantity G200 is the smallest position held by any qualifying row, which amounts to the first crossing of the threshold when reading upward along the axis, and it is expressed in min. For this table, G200 194.0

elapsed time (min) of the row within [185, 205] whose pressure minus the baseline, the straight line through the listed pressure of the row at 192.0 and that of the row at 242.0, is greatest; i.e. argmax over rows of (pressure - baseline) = 198.0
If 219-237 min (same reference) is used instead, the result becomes 220.0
